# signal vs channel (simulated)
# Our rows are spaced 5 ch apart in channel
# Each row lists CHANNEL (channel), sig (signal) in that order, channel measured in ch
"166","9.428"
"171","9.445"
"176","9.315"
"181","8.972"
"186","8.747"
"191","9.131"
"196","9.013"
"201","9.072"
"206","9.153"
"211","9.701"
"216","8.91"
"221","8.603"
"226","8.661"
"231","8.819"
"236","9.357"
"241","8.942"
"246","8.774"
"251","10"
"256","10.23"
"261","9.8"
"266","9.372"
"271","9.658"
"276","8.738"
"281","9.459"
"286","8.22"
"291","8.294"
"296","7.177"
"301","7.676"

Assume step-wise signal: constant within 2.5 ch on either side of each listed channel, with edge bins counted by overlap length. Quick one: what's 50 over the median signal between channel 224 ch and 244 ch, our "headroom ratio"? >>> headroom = 5.6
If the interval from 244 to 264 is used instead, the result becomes 5.1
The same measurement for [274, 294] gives 5.9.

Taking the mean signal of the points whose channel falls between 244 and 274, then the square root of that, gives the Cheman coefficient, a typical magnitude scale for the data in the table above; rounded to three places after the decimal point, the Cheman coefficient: 3.105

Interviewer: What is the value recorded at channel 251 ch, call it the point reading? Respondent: 10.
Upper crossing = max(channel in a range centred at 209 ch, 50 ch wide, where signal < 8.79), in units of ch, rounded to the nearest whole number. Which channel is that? 226 ch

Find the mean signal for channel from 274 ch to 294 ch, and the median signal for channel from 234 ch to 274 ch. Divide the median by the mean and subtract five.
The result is -3.90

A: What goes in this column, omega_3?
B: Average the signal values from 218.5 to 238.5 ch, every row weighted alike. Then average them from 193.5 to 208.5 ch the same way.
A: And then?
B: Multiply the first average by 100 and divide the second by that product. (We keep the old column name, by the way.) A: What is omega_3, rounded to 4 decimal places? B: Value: 0.0102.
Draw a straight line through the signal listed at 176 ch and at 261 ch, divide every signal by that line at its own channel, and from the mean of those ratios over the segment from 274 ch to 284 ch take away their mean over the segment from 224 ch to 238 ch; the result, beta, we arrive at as -0.01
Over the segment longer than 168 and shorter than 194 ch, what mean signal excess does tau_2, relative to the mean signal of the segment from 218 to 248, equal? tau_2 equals 0.26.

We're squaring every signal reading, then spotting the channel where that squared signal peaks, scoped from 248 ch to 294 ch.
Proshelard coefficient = 256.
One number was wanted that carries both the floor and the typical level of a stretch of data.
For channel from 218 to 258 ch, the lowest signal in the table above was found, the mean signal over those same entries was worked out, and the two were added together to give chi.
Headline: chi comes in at 17.8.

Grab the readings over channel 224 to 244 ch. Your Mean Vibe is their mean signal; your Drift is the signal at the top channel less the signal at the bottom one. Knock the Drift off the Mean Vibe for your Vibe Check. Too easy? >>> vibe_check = 8.7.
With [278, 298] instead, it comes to 10.6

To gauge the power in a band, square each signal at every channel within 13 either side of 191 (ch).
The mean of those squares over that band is 81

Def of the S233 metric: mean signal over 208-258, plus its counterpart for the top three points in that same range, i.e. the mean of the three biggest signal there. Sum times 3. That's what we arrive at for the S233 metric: 57.5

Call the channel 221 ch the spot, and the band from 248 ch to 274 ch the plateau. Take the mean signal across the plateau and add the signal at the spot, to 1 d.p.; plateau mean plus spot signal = 18.4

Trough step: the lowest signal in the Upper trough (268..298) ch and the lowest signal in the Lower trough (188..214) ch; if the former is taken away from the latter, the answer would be 1.84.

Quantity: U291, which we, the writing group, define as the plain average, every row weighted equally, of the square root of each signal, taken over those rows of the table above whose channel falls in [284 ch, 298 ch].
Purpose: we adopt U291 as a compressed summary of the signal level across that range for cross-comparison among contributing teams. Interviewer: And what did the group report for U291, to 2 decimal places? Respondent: 2.81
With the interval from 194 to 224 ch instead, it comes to 3.01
